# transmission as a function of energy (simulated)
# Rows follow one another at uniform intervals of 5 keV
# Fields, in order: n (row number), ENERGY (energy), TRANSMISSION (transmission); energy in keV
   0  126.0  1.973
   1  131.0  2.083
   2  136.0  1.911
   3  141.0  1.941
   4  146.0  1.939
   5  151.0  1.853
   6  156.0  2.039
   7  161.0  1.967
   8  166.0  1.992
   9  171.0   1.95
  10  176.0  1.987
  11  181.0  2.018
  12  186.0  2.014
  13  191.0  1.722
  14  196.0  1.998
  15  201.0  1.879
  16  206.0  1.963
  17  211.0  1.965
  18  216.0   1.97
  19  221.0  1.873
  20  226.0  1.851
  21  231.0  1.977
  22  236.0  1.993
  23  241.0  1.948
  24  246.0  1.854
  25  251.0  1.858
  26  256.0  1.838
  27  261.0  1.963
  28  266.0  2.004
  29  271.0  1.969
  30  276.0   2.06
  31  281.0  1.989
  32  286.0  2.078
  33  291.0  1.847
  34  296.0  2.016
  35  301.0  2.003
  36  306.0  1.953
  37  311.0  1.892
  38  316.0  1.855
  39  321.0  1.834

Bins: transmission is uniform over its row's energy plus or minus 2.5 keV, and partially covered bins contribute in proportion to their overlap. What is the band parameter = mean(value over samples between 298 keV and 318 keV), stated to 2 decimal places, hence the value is 1.93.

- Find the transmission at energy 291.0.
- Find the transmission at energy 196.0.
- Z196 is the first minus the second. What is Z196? -0.15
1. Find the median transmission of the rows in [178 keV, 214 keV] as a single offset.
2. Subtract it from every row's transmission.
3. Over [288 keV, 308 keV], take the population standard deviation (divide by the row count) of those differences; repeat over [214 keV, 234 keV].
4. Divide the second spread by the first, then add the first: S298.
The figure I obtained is 0.91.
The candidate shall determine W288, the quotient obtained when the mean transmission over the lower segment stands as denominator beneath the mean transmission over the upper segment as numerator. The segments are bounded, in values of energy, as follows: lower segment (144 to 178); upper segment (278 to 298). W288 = 1.01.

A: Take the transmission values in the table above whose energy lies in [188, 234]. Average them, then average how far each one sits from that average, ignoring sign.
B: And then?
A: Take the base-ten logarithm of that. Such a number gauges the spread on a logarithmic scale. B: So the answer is -1.15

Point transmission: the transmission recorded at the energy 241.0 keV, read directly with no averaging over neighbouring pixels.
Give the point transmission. 1.948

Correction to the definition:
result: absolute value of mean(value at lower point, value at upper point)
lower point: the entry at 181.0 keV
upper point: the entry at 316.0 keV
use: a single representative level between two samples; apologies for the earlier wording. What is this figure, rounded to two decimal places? 1.94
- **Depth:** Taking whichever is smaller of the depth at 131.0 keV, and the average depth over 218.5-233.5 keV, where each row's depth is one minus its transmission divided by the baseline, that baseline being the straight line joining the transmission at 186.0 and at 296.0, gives -0.03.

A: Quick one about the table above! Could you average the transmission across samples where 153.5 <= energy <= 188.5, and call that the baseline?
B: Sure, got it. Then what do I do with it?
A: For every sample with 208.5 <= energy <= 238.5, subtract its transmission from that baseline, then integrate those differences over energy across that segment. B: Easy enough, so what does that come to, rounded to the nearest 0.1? 1.7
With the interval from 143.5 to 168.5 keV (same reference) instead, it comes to 0.9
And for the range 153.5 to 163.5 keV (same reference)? -0.1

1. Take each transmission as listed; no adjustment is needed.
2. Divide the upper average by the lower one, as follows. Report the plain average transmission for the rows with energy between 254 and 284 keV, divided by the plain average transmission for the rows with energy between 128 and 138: 0.99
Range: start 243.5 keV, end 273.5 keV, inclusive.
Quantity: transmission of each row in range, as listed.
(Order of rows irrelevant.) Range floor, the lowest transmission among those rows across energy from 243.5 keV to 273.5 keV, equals 1.838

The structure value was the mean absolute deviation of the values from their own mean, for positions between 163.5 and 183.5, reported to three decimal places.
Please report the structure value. 0.018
